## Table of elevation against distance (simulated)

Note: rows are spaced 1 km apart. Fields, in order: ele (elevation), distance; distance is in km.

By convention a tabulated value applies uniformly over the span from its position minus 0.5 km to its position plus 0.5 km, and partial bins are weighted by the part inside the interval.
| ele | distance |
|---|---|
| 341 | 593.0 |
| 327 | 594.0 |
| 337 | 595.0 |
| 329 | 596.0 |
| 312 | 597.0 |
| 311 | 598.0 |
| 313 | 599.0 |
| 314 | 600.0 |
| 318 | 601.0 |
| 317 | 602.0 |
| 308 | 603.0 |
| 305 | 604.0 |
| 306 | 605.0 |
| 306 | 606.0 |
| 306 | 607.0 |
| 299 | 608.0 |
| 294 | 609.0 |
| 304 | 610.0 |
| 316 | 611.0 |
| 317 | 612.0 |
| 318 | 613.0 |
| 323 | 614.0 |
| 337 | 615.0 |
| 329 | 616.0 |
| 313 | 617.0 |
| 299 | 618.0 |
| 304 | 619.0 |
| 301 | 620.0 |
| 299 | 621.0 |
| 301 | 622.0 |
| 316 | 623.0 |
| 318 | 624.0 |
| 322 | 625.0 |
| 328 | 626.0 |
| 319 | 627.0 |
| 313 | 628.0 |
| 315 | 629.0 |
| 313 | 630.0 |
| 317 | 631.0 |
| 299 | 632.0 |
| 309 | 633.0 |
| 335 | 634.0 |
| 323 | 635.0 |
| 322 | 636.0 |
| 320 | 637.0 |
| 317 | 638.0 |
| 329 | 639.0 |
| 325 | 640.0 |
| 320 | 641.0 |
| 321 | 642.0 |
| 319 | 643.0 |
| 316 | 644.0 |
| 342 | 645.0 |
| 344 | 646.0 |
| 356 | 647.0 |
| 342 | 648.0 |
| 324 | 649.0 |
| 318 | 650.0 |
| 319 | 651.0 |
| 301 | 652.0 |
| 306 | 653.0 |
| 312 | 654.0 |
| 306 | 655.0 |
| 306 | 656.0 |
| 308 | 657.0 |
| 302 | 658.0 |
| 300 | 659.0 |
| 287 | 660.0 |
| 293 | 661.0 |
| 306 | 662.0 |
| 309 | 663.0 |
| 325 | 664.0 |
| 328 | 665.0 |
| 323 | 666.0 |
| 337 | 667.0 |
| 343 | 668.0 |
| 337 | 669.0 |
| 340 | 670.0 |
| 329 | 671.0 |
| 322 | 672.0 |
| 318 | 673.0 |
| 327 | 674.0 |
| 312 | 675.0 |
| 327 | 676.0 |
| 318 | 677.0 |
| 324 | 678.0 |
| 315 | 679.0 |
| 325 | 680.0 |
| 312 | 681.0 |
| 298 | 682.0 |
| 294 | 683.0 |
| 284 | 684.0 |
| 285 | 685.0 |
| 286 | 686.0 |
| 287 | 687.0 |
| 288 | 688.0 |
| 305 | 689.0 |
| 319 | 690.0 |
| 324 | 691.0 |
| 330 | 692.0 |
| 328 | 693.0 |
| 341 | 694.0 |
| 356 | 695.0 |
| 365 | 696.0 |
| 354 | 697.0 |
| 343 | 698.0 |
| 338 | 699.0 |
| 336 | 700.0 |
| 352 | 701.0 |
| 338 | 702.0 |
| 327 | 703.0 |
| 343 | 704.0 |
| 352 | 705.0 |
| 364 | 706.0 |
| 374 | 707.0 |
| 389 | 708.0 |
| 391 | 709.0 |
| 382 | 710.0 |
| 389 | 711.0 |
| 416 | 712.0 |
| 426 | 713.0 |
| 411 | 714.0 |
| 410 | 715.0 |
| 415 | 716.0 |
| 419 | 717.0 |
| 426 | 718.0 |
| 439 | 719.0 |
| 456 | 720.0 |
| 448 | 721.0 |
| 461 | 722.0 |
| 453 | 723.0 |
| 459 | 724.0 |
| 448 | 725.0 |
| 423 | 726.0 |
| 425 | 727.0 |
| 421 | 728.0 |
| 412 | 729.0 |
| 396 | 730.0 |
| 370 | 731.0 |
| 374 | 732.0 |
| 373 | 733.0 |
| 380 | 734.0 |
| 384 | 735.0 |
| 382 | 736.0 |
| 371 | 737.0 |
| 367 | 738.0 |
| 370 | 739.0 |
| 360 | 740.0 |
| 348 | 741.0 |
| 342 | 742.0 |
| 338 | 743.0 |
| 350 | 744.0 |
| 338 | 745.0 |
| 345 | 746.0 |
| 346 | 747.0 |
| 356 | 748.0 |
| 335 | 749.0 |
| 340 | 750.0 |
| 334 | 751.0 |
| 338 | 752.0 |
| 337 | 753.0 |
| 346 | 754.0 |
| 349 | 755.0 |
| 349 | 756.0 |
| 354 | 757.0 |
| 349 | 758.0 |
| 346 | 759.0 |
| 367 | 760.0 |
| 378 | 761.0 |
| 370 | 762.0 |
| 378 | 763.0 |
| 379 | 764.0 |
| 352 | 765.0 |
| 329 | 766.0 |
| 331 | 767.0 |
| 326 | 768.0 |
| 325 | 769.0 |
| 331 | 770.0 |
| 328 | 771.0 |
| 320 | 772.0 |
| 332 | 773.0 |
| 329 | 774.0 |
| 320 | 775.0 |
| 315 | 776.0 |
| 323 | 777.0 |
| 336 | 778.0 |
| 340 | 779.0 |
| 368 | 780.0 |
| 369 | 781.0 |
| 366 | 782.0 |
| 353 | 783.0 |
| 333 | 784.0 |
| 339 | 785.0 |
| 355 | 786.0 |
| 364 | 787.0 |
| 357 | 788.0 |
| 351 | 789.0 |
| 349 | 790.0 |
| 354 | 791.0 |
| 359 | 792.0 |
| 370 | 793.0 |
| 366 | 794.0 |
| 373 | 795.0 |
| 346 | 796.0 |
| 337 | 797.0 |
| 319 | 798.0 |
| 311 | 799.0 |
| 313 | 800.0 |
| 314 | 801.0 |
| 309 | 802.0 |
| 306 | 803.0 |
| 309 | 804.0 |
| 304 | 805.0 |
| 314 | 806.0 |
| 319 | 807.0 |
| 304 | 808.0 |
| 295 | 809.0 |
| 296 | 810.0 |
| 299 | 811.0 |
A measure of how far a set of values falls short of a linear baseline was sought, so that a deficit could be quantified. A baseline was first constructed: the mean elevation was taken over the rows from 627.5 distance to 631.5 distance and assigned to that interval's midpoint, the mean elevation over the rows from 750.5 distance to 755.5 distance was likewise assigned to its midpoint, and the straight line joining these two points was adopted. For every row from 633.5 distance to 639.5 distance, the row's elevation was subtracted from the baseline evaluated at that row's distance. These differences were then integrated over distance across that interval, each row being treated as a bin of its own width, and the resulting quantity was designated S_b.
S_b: -50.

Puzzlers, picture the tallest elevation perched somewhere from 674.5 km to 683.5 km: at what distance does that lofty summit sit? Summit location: 676.0 km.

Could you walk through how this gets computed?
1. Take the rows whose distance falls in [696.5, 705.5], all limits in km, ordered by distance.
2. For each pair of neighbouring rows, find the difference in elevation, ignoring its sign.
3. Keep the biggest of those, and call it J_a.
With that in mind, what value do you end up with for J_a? 16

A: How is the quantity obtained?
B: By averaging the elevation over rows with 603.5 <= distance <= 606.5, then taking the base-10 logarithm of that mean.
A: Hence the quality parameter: 2.49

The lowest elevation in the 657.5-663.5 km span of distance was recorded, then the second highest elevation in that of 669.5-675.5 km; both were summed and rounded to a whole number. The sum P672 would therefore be 616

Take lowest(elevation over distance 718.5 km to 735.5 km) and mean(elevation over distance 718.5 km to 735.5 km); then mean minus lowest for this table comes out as 49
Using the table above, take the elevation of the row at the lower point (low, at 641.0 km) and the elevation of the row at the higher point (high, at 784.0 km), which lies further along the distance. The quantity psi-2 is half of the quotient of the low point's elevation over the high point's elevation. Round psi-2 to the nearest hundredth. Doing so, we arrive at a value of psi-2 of 0.48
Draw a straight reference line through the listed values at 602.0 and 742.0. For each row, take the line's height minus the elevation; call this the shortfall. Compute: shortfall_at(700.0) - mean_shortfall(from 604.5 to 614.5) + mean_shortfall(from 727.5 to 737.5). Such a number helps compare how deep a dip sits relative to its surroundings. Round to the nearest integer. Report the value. -57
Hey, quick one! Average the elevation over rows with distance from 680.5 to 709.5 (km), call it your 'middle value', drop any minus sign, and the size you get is 331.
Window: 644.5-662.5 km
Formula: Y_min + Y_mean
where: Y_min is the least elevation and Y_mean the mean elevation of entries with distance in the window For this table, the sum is 602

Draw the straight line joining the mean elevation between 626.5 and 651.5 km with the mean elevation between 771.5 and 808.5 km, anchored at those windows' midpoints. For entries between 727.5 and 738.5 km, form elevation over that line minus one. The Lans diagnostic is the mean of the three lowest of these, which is 0.11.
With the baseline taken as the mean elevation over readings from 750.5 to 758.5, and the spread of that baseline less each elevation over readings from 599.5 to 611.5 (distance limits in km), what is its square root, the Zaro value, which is 2.7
